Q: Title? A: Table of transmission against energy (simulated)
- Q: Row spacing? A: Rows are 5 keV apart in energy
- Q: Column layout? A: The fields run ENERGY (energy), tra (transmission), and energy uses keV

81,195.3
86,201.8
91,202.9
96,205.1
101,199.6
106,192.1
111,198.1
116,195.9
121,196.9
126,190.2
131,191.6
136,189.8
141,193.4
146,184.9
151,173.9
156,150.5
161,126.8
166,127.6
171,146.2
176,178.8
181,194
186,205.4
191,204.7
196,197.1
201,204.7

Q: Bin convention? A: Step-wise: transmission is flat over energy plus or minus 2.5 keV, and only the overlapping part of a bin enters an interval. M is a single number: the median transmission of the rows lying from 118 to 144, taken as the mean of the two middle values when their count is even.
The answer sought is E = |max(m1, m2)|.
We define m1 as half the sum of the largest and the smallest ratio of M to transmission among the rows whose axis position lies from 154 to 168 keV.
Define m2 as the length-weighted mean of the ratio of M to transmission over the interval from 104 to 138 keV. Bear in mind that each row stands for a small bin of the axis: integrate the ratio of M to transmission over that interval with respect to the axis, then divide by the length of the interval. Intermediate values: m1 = 1.39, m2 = 0.99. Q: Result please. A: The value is 1.39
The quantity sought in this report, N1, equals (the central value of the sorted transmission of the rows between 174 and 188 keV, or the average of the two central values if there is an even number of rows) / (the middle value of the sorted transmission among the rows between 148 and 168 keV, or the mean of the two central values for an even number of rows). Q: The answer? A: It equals 1.40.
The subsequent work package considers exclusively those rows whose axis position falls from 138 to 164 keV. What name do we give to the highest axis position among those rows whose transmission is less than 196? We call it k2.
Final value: 161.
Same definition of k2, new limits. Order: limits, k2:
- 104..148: 146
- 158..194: 181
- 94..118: 116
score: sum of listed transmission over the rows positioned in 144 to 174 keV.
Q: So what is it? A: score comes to 910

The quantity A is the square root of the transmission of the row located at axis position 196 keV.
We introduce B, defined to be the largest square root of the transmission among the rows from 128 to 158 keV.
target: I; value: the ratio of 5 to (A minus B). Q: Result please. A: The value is 38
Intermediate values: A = 14.0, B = 13.9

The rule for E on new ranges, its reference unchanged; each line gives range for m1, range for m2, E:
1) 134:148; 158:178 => 1.35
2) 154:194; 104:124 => 1.22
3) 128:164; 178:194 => 1.25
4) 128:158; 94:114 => 1.13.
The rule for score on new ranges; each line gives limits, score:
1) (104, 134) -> 1165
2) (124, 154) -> 1124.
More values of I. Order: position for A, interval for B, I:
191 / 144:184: 13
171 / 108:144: -3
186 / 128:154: 12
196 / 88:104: -18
